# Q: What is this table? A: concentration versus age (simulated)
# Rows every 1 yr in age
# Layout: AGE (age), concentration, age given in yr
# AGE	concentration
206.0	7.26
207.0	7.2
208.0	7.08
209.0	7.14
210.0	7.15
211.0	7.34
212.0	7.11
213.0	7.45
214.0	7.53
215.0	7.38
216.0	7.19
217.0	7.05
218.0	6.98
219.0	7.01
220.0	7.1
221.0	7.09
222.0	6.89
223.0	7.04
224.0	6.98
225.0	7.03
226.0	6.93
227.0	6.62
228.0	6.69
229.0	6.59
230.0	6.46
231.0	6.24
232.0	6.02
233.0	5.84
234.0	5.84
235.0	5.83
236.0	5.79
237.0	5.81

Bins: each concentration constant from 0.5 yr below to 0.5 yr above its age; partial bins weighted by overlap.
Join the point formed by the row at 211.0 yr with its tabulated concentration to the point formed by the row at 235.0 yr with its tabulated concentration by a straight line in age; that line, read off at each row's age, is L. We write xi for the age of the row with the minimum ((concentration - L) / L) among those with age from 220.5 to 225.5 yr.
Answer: 222.0 yr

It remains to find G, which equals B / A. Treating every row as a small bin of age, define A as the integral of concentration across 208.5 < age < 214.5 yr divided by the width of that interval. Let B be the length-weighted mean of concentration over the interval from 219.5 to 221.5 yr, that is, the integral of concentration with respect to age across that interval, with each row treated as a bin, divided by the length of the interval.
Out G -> 0.97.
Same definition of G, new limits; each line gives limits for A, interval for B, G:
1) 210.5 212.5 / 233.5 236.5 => 0.81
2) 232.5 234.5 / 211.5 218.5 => 1.24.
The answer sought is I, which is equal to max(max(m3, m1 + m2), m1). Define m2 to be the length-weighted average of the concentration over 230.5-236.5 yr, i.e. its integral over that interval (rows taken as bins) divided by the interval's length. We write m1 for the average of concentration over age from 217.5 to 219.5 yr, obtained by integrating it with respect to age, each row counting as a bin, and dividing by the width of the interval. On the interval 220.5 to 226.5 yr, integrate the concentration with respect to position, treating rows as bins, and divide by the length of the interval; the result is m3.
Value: 12.9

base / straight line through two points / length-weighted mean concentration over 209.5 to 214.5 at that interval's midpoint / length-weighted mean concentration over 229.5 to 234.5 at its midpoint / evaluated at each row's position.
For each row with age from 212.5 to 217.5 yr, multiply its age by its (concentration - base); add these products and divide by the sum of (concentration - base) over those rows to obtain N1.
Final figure 214.4 yr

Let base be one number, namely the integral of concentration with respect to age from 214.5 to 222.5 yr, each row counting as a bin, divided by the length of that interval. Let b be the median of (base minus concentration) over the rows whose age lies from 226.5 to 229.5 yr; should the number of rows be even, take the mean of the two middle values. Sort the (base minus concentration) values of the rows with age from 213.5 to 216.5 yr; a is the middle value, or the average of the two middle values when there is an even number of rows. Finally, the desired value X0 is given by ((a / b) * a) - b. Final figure -0.28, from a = -0.3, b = 0.5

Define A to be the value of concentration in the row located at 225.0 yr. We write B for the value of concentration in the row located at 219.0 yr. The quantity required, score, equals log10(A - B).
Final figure -1.70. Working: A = 7.03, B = 7.01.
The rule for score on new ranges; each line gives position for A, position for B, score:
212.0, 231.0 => -0.06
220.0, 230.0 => -0.19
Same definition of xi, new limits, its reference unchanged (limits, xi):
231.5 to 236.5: 233.0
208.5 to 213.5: 209.0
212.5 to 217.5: 217.0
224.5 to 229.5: 227.0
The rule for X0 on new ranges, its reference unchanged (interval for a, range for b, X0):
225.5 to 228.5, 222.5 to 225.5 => 2.74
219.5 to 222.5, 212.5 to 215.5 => 0.36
